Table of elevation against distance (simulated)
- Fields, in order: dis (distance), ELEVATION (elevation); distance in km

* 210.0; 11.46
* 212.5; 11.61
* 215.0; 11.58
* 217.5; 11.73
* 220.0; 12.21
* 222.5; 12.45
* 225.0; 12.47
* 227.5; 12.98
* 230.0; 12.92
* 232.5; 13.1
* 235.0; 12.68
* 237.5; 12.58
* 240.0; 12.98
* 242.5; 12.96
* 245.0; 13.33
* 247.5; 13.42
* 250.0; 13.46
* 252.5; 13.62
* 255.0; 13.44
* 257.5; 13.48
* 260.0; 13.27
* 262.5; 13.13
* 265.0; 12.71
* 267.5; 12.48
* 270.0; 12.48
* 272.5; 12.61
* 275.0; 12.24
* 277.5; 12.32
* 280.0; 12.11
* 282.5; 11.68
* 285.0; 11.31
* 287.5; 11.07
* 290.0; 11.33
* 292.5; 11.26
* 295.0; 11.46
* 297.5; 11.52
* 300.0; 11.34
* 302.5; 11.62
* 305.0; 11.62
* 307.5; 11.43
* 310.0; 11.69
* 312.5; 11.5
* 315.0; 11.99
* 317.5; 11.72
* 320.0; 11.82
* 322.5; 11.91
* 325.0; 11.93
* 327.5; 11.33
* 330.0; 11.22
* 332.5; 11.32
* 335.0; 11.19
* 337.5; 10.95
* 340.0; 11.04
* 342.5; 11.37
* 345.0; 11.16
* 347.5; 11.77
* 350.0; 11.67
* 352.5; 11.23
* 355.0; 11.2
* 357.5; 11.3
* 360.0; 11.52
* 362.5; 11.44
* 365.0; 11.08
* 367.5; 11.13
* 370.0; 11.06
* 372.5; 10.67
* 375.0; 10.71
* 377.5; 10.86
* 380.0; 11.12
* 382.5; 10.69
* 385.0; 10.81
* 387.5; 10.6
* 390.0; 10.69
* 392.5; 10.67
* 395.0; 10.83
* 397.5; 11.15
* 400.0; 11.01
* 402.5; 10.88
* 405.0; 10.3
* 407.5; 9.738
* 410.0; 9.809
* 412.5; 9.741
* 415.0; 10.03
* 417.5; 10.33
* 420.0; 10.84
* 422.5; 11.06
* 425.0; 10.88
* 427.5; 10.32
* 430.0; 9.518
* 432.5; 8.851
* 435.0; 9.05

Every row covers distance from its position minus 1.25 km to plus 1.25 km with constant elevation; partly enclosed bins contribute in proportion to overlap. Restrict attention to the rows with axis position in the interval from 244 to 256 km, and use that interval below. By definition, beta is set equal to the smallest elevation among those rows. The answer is 13.33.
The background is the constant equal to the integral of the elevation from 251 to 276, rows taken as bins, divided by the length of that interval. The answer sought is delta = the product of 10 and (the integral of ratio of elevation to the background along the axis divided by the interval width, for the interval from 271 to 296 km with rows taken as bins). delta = 9.1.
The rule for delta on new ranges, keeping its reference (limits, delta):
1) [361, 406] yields 8.4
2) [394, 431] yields 8.1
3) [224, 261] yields 10.1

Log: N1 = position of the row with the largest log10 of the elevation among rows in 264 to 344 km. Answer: 265.0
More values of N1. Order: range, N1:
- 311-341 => 315.0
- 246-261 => 252.5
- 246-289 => 252.5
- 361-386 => 362.5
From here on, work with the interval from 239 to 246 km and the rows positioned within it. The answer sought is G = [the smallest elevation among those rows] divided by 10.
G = 1.30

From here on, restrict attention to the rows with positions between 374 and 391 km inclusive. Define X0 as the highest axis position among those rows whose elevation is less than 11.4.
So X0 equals 390.0 km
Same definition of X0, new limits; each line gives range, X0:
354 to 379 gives 377.5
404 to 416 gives 415.0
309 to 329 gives 327.5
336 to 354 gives 352.5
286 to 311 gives 300.0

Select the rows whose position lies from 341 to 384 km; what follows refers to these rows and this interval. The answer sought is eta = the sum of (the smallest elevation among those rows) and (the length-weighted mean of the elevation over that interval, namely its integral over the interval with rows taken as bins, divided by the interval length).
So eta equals 21.8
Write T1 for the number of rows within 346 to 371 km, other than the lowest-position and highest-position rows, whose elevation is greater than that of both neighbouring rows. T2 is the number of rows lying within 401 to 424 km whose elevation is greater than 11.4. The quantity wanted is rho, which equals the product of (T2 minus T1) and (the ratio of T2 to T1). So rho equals 0.0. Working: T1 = 2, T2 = 0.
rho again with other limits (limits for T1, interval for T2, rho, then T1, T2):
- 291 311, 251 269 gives 42.0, 1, 7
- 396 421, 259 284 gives 90.0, 1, 10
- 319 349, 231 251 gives 13.3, 3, 8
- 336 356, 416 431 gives 0.0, 2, 0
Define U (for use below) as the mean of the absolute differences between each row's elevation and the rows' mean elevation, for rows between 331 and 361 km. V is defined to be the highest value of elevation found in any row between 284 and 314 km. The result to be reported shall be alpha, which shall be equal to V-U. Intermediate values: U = 0.2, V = 11.69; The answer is 11.5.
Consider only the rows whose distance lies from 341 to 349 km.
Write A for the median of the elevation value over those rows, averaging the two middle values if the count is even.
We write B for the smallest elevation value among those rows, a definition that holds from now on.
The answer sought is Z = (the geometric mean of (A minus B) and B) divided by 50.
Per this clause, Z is 0.031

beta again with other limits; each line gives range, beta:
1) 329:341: 10.95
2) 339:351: 11.04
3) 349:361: 11.2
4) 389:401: 10.67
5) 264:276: 12.24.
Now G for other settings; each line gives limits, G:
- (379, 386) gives 1.07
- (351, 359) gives 1.12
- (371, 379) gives 1.07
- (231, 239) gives 1.26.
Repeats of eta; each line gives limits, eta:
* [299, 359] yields 22.4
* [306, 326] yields 23.2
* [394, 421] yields 20.2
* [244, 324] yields 23.3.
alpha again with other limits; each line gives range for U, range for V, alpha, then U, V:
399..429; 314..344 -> 11.6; 0.4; 11.99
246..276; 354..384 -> 11.1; 0.4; 11.52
